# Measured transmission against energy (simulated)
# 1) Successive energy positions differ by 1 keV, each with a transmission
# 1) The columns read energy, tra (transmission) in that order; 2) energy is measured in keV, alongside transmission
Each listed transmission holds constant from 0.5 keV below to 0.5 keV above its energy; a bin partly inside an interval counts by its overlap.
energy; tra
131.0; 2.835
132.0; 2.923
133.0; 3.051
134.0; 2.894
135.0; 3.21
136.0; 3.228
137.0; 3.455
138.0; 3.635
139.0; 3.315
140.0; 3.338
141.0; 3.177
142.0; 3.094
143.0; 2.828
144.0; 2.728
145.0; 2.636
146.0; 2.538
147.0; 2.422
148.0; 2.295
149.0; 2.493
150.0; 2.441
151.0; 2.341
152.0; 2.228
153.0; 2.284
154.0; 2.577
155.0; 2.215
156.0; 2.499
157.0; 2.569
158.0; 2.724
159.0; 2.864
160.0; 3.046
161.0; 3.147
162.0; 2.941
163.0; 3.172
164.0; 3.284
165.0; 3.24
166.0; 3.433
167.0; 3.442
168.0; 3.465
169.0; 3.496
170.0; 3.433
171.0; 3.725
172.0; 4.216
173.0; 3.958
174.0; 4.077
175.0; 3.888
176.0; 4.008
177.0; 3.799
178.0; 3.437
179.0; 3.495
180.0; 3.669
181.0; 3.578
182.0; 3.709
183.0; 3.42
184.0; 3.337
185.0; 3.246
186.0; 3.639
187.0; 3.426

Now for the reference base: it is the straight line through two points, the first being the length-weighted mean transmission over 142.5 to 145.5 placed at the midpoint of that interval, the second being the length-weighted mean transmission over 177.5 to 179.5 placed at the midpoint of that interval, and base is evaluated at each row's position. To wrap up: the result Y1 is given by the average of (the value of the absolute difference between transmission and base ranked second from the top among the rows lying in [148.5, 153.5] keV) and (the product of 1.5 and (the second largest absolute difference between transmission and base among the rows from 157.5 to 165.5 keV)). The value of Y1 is 0.46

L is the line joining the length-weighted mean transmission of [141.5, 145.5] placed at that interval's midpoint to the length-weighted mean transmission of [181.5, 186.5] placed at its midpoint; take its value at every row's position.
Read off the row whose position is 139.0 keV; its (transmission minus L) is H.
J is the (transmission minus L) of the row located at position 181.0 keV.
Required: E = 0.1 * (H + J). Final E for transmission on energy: 0.07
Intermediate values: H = 0.57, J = 0.16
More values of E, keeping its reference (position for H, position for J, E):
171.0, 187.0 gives 0.04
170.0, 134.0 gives 0.04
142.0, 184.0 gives 0.02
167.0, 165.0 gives 0.03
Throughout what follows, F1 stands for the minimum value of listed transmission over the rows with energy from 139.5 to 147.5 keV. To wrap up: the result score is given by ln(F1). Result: 0.88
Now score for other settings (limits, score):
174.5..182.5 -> 1.23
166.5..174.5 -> 1.23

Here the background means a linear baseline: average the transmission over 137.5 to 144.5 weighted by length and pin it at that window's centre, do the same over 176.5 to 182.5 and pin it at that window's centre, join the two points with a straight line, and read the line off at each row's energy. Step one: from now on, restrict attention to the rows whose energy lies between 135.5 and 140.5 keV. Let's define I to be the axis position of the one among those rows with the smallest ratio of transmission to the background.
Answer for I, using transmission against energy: 136.0 keV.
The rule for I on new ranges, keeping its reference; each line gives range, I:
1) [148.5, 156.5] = 155.0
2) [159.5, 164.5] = 162.0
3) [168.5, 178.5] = 178.0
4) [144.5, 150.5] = 148.0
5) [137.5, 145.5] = 145.0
